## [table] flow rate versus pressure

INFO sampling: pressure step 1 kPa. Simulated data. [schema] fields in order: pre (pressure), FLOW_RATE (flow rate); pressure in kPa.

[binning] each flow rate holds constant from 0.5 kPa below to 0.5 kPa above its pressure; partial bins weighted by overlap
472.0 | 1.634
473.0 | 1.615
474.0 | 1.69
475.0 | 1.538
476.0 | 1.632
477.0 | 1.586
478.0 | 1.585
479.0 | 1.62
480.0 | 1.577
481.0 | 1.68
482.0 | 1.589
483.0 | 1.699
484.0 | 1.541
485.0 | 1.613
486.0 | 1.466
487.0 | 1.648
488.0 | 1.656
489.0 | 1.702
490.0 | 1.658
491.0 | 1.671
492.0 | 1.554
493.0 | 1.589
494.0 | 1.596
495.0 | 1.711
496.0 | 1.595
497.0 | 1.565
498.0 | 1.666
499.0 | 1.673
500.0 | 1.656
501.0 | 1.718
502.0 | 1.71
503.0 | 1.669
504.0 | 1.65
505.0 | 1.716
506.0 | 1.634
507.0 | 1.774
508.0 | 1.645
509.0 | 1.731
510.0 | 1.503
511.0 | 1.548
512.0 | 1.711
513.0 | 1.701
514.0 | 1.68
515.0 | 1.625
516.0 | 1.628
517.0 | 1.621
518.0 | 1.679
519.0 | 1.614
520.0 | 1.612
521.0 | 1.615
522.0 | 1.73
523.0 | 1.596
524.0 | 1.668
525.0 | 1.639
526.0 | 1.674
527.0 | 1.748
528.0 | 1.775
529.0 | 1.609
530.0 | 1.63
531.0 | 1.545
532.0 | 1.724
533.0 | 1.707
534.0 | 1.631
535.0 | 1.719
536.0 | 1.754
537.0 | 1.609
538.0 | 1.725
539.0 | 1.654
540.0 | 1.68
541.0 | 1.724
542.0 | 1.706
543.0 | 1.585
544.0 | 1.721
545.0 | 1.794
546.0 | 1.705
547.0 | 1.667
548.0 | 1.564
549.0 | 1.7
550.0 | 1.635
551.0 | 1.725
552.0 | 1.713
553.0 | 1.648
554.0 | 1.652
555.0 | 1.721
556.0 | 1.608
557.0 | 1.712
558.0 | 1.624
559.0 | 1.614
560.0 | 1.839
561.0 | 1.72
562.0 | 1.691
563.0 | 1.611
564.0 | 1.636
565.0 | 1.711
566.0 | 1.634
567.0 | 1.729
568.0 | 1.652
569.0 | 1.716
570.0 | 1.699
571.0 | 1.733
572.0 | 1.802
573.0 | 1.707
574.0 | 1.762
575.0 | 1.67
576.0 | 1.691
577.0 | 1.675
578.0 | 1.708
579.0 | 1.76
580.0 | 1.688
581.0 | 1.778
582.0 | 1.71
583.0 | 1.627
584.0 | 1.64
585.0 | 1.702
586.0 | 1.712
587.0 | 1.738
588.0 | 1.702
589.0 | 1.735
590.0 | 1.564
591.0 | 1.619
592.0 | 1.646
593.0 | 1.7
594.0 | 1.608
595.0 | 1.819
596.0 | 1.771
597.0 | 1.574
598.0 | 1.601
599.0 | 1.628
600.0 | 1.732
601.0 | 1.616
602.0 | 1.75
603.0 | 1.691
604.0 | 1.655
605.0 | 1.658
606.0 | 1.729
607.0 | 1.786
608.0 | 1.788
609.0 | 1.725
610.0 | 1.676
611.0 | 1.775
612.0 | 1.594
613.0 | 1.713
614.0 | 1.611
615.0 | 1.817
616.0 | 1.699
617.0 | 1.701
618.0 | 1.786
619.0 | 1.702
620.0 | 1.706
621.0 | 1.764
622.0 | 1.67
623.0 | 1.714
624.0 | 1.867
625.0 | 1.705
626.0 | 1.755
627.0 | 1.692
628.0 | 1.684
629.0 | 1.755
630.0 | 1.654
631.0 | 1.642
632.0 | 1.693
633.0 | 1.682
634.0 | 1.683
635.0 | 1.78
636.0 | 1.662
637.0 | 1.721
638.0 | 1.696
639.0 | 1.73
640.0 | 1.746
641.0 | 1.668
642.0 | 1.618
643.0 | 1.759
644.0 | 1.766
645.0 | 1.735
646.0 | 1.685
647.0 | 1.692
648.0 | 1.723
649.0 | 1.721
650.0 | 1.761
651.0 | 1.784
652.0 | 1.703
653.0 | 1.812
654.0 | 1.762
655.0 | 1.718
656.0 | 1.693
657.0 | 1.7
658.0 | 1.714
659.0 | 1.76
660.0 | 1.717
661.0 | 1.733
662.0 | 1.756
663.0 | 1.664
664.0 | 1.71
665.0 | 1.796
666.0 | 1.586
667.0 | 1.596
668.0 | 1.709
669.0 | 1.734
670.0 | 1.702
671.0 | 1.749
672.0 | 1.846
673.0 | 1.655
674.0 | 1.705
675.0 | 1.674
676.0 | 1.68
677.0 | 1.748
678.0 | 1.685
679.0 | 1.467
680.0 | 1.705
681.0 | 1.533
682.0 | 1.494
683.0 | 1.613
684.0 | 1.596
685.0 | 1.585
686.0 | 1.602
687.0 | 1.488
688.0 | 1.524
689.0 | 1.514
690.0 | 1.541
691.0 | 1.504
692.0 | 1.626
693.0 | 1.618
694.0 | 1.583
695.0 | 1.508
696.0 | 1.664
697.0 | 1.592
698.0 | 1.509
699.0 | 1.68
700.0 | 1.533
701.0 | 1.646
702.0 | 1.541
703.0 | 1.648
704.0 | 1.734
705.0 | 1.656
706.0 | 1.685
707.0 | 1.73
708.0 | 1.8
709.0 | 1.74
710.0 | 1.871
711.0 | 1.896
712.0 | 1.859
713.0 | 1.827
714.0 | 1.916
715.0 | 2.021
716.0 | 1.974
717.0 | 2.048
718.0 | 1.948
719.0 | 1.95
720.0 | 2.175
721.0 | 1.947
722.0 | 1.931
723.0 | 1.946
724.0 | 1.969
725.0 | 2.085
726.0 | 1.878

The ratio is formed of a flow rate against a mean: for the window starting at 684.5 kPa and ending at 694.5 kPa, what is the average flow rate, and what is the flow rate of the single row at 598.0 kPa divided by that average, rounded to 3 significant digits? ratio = 1.03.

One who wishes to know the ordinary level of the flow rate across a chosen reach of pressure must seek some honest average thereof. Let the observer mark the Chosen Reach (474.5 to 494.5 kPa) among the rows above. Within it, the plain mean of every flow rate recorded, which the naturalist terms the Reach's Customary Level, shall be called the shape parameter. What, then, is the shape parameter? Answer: 1.61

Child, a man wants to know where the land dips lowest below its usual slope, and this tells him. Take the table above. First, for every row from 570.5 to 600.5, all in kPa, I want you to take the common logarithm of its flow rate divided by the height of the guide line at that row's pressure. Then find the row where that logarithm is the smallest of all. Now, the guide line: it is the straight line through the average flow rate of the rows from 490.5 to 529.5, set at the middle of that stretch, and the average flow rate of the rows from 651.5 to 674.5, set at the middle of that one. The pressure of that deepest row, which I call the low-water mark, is 590.0 kPa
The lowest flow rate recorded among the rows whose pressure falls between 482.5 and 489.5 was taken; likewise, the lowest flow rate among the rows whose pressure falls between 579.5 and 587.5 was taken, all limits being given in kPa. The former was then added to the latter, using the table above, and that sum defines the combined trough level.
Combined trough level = 3.093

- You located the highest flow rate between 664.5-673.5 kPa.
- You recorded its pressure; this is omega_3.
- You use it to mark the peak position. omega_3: 672.0 kPa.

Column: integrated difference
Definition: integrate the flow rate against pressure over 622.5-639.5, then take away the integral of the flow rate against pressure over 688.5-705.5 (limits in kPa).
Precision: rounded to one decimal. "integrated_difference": 2.0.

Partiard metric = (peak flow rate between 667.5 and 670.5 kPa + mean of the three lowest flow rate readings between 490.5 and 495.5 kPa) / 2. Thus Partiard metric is 1.66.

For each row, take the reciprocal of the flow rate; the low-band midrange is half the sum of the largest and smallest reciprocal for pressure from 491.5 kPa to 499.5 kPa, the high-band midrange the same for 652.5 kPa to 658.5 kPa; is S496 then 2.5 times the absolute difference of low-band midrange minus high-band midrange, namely 0.107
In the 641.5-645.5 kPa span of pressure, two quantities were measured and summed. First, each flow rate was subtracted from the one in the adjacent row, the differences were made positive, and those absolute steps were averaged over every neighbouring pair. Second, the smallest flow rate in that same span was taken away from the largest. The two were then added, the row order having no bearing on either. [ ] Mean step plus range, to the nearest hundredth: 0.21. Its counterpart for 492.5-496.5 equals 0.20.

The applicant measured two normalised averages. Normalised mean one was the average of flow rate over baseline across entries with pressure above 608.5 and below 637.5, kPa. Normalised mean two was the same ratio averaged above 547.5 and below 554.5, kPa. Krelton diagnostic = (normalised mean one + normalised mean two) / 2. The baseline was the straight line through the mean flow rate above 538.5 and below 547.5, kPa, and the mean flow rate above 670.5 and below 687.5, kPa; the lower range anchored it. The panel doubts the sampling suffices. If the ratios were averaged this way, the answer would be 1.01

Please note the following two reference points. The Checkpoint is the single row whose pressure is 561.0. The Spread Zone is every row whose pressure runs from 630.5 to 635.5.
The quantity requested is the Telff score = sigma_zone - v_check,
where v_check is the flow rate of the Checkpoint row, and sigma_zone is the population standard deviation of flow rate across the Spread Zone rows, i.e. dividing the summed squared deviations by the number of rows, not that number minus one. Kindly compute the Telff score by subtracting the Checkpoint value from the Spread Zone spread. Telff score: -1.67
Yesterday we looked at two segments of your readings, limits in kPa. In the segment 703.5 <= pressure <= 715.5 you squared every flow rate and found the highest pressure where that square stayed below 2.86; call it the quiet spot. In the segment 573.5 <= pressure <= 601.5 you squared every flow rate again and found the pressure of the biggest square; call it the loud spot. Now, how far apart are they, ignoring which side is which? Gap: 111 kPa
